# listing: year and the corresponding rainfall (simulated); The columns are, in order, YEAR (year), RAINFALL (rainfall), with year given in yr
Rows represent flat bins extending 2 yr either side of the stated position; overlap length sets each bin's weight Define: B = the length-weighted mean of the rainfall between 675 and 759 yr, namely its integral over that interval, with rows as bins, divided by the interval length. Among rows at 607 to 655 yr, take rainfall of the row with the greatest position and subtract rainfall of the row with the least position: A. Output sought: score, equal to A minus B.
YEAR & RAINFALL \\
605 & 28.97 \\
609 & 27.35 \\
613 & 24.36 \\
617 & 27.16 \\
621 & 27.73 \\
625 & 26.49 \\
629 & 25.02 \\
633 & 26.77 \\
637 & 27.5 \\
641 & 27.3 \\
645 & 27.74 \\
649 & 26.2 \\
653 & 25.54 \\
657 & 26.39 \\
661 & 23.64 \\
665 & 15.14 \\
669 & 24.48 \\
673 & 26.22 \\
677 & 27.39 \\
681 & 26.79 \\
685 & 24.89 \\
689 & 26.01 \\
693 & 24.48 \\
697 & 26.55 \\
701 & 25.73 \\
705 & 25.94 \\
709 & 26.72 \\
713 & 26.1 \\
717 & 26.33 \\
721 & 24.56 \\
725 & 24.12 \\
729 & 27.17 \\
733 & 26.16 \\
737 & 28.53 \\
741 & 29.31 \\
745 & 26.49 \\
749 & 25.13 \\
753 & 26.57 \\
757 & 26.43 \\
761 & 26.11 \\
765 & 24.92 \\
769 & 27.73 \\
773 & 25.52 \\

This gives -28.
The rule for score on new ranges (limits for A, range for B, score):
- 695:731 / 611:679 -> -25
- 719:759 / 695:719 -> -24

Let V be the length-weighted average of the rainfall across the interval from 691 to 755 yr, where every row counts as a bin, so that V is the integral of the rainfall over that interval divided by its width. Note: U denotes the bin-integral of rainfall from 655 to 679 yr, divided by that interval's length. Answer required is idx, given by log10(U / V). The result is -0.041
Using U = 23.9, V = 26.2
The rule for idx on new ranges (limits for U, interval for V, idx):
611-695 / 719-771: -0.014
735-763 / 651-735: 0.028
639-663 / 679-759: -0.001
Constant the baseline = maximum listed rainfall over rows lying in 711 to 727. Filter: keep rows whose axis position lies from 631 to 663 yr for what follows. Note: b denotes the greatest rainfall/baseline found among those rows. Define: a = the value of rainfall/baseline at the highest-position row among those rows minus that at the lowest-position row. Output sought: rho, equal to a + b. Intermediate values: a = -0.12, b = 1.05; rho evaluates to 0.93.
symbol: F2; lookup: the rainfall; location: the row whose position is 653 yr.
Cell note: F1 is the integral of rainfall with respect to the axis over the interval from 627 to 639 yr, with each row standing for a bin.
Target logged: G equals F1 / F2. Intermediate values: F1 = 317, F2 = 25.54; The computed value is 12.4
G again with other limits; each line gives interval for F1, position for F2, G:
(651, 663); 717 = 11.5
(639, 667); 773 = 27.0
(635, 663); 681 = 27.5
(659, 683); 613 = 23.6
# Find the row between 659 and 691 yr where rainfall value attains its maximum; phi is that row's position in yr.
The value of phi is 677 yr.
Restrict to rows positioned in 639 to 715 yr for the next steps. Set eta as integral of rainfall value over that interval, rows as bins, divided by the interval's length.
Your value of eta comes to 25.4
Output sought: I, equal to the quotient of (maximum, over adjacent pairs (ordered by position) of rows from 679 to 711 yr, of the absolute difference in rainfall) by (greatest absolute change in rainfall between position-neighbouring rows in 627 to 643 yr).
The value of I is 1.2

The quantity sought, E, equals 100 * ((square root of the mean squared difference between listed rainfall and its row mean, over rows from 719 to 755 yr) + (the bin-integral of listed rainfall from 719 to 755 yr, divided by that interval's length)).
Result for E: 2808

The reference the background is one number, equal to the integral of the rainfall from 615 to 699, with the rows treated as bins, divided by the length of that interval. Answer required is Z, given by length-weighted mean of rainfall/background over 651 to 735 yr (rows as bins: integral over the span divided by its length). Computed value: 0.98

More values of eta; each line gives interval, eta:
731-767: 26.6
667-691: 26.0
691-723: 25.8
